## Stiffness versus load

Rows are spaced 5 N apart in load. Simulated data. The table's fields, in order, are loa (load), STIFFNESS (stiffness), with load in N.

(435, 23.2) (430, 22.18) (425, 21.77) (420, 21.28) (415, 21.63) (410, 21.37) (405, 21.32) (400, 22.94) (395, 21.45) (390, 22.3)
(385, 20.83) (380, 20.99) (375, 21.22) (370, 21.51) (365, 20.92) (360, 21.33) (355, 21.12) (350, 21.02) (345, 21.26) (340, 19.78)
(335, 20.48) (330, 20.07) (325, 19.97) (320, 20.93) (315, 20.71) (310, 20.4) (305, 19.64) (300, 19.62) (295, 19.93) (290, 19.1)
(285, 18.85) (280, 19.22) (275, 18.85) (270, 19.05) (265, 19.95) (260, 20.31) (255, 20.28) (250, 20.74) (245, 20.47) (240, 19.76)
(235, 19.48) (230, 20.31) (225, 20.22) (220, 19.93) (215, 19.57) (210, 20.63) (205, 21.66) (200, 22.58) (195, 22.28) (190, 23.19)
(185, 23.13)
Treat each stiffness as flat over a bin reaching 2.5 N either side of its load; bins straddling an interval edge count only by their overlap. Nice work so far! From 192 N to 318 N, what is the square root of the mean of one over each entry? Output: 0.223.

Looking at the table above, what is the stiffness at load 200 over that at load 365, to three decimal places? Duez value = 1.079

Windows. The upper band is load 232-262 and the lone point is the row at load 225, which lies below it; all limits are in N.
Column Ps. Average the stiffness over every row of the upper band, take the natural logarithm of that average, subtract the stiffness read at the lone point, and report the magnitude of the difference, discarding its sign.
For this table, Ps 17.2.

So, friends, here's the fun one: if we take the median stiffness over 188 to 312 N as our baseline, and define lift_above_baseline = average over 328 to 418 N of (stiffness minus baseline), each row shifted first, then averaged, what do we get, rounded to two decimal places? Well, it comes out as 1.25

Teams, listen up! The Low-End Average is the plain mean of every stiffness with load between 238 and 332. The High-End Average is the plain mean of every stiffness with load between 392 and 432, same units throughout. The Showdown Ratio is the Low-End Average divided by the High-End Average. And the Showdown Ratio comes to 0.915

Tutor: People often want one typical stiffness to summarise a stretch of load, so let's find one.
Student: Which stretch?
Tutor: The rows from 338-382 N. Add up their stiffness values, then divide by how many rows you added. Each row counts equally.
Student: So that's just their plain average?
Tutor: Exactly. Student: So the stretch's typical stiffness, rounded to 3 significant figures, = 21.0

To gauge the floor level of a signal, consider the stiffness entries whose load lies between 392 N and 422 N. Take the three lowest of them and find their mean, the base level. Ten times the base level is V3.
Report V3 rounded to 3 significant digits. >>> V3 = 213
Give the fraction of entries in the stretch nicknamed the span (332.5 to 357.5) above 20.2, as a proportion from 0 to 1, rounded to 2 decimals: 0.80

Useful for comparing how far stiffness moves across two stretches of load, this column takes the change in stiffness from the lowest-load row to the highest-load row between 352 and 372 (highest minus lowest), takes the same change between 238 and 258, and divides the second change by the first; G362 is 1.3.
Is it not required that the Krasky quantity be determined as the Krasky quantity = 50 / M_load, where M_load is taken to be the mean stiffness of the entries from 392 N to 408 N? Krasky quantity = 2.28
